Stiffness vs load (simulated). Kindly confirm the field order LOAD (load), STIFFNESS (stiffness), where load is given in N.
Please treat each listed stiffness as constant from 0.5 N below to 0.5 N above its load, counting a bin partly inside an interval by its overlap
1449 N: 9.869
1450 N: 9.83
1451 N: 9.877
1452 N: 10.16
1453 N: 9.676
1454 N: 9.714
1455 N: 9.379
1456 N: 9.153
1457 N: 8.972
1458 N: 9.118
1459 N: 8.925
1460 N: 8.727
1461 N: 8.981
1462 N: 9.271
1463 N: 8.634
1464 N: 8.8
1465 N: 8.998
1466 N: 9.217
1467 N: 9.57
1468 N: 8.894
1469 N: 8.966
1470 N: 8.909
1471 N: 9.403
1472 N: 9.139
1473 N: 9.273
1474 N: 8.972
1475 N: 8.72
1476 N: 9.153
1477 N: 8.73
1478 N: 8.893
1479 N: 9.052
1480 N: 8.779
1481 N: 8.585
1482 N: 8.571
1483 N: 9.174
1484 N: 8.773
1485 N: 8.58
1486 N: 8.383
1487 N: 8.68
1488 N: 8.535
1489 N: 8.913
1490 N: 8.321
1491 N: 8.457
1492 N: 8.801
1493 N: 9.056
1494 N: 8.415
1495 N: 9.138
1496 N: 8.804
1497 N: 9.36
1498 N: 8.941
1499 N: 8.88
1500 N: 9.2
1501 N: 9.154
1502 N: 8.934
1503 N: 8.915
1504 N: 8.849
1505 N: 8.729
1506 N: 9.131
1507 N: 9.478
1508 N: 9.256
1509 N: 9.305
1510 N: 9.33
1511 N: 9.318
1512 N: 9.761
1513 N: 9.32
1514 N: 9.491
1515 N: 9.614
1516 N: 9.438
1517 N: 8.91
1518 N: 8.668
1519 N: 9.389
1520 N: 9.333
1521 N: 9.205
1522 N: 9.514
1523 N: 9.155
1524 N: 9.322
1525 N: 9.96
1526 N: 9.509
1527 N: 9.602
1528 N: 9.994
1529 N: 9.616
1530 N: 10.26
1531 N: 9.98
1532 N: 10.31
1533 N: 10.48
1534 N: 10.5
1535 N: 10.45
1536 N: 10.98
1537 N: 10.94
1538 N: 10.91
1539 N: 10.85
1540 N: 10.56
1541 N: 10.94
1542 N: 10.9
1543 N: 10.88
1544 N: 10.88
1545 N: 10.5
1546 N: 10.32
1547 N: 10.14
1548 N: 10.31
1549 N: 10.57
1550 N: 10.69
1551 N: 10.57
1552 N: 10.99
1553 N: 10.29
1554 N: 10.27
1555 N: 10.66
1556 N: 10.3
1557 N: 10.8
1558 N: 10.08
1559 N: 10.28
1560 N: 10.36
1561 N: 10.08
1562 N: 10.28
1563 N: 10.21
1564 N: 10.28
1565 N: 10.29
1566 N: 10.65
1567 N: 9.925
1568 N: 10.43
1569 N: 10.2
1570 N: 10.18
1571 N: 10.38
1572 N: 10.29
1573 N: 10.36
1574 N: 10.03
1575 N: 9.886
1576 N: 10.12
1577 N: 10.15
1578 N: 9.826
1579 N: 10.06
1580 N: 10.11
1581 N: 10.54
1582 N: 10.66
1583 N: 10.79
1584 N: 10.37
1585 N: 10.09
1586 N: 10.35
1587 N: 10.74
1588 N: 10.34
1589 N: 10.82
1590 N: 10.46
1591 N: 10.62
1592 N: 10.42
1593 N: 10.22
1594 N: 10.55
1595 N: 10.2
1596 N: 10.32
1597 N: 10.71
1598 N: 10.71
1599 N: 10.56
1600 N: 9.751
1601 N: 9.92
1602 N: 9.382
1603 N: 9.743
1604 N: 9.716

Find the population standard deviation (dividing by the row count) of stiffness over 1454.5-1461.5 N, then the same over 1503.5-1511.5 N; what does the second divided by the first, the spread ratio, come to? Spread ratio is 1.3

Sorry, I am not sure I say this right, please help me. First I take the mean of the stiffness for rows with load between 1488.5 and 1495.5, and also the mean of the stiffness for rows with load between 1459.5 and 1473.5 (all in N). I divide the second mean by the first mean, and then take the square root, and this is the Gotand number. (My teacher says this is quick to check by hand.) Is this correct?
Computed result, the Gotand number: 1.02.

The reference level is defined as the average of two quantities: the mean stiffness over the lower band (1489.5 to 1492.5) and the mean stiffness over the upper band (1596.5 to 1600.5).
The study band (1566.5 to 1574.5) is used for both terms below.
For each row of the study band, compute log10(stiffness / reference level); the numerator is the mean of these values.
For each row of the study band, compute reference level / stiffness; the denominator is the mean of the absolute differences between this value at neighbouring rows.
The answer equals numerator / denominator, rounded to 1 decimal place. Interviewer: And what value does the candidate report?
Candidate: 1.8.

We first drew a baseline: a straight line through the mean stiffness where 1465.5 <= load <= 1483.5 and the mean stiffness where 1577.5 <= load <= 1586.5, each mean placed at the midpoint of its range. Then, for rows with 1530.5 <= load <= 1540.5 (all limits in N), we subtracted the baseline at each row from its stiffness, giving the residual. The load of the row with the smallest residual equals 1531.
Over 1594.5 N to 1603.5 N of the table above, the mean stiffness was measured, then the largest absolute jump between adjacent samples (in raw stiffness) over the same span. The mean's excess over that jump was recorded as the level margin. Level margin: 9.3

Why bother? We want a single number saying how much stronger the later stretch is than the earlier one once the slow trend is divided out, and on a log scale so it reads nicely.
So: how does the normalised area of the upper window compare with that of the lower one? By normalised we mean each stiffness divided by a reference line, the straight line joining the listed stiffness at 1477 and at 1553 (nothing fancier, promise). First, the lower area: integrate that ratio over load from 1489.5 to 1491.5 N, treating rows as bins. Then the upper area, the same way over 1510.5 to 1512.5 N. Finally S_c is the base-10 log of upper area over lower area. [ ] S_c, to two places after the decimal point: 0.04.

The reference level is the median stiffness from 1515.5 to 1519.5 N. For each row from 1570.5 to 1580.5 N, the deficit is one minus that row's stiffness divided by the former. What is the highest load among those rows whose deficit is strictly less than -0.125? 1573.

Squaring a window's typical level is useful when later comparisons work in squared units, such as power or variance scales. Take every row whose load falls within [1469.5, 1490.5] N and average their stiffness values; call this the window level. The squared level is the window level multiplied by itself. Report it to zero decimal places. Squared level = 78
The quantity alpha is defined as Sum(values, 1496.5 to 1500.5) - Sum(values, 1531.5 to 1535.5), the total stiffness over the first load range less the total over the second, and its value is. -5.4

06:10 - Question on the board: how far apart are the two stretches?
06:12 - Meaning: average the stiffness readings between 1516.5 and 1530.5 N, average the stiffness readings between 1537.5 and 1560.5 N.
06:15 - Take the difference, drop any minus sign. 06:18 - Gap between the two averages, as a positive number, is 1.1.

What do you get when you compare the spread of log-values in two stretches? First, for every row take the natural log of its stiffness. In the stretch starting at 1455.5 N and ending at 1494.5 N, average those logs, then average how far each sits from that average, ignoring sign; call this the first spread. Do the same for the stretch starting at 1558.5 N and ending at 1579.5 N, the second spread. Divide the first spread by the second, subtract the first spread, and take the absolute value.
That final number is 1.8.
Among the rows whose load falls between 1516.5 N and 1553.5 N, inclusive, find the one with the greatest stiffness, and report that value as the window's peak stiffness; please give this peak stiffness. 10.99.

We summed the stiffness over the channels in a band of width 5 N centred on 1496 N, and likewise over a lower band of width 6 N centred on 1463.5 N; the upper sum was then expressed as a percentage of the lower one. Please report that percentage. 83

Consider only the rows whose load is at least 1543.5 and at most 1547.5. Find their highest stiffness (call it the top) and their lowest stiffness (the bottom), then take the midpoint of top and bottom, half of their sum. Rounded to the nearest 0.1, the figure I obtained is 10.5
